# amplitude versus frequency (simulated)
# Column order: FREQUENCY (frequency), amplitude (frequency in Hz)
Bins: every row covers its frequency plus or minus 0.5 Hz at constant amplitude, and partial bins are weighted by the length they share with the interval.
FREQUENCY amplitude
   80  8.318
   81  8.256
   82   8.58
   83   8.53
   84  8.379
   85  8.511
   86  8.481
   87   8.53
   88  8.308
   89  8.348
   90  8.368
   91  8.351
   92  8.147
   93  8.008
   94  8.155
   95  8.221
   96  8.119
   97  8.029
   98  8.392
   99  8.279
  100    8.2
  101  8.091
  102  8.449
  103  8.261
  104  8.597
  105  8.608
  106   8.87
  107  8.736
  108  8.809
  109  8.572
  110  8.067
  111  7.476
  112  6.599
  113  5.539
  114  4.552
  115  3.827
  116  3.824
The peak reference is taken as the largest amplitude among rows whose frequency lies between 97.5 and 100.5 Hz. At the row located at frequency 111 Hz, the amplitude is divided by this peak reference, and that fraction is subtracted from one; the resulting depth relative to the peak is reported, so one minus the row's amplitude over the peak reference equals 0.109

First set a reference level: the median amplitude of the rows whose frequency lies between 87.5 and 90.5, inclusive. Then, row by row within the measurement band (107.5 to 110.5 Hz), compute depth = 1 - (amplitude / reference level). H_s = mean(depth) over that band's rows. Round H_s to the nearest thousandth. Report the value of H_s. -0.016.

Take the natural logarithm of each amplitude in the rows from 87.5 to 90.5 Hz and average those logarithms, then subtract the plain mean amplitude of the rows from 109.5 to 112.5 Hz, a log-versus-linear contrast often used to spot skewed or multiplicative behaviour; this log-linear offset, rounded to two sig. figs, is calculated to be -5.3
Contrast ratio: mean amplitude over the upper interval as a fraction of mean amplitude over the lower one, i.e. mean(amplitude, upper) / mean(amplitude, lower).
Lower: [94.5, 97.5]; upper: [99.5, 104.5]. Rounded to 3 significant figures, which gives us 1.02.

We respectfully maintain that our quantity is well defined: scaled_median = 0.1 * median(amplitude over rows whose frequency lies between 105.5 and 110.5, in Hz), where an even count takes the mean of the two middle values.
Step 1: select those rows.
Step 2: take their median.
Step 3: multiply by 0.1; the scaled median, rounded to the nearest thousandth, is 0.874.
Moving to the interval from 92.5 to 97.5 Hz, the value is 0.812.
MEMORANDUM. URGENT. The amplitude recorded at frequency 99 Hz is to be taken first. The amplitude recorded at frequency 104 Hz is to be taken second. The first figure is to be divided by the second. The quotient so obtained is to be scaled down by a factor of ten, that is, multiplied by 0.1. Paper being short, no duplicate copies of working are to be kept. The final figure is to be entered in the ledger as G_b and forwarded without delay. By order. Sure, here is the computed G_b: 0.096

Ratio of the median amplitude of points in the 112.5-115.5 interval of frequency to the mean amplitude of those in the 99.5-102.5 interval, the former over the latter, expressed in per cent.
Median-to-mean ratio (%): 55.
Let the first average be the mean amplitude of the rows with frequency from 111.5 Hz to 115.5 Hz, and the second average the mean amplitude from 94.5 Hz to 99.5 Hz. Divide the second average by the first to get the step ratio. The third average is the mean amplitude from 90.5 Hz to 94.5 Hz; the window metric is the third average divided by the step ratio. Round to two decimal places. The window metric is 5.10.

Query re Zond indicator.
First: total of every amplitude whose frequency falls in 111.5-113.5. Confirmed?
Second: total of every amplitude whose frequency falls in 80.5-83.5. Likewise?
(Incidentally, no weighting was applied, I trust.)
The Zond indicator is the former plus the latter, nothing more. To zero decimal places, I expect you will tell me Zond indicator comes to 38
